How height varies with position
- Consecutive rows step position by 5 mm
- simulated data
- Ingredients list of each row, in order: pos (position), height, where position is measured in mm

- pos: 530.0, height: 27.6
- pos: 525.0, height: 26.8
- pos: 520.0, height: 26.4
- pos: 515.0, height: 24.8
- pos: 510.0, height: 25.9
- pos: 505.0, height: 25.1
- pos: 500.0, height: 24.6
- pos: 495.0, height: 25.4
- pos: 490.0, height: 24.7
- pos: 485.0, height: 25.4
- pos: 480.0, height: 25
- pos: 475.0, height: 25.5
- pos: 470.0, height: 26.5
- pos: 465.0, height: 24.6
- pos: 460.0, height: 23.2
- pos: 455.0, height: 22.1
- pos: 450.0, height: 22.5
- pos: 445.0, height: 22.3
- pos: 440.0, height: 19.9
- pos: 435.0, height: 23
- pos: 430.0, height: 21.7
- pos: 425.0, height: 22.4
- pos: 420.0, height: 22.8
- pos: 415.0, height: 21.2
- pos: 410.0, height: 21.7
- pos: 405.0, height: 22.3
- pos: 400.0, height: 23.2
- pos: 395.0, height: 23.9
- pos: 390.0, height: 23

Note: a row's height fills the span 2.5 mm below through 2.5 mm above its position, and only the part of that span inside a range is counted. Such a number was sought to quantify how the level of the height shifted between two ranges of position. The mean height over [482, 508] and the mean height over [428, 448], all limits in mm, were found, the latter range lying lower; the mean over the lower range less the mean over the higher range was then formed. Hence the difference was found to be -3.3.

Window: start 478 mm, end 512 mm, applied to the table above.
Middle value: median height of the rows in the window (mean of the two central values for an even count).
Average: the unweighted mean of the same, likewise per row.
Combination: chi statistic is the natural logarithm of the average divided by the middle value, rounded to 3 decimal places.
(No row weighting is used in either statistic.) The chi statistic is 0.002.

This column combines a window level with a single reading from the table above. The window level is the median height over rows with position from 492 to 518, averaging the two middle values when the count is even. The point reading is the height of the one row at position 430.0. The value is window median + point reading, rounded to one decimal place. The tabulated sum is 46.8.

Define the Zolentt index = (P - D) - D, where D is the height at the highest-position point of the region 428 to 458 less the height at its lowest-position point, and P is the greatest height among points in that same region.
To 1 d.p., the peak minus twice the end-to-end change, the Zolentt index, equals 22.2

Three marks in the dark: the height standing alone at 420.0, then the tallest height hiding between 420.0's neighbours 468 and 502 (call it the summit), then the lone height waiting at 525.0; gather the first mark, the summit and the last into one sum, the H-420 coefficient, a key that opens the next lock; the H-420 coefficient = 76.1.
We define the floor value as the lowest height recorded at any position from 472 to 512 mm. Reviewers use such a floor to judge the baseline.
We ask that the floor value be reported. 24.6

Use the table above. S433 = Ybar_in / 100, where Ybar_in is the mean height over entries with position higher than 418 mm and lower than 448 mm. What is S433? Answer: 0.220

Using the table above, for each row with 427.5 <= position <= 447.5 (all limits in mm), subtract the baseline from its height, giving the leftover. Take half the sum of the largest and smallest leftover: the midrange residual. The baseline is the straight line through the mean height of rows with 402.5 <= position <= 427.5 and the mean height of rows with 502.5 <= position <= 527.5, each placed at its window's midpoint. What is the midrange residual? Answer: -1.5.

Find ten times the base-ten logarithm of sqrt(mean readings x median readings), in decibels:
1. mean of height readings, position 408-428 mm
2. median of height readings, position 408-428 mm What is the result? 13.43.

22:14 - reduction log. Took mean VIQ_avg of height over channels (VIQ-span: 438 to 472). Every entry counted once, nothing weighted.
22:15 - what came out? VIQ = 23.0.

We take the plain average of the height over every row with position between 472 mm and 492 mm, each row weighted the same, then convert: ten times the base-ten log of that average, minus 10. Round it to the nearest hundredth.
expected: 4.01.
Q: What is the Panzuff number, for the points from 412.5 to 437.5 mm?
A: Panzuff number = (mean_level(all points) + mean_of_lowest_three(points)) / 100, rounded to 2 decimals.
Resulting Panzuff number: 0.44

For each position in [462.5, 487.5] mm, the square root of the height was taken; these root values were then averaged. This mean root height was 5.04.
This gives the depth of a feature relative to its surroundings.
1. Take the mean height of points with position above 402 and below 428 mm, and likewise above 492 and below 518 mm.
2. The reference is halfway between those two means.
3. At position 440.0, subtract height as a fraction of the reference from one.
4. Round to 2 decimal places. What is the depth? 0.16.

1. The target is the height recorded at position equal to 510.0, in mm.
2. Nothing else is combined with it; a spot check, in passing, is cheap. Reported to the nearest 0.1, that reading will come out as 25.9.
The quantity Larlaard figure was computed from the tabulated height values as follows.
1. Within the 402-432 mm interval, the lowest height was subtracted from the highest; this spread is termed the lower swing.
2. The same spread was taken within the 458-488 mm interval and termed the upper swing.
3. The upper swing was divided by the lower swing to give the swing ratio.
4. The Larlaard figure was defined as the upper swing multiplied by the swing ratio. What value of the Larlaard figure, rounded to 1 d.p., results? 6.8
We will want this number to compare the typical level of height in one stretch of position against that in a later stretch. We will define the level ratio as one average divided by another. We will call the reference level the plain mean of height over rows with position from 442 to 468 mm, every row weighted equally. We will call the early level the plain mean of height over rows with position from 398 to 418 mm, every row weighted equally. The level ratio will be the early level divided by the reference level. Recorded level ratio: 0.96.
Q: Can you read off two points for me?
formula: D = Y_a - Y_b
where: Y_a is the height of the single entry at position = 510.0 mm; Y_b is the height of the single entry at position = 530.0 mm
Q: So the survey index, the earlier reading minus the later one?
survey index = -1.7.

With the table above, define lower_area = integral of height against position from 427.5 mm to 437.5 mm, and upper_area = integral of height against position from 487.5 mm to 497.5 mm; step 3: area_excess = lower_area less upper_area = -27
